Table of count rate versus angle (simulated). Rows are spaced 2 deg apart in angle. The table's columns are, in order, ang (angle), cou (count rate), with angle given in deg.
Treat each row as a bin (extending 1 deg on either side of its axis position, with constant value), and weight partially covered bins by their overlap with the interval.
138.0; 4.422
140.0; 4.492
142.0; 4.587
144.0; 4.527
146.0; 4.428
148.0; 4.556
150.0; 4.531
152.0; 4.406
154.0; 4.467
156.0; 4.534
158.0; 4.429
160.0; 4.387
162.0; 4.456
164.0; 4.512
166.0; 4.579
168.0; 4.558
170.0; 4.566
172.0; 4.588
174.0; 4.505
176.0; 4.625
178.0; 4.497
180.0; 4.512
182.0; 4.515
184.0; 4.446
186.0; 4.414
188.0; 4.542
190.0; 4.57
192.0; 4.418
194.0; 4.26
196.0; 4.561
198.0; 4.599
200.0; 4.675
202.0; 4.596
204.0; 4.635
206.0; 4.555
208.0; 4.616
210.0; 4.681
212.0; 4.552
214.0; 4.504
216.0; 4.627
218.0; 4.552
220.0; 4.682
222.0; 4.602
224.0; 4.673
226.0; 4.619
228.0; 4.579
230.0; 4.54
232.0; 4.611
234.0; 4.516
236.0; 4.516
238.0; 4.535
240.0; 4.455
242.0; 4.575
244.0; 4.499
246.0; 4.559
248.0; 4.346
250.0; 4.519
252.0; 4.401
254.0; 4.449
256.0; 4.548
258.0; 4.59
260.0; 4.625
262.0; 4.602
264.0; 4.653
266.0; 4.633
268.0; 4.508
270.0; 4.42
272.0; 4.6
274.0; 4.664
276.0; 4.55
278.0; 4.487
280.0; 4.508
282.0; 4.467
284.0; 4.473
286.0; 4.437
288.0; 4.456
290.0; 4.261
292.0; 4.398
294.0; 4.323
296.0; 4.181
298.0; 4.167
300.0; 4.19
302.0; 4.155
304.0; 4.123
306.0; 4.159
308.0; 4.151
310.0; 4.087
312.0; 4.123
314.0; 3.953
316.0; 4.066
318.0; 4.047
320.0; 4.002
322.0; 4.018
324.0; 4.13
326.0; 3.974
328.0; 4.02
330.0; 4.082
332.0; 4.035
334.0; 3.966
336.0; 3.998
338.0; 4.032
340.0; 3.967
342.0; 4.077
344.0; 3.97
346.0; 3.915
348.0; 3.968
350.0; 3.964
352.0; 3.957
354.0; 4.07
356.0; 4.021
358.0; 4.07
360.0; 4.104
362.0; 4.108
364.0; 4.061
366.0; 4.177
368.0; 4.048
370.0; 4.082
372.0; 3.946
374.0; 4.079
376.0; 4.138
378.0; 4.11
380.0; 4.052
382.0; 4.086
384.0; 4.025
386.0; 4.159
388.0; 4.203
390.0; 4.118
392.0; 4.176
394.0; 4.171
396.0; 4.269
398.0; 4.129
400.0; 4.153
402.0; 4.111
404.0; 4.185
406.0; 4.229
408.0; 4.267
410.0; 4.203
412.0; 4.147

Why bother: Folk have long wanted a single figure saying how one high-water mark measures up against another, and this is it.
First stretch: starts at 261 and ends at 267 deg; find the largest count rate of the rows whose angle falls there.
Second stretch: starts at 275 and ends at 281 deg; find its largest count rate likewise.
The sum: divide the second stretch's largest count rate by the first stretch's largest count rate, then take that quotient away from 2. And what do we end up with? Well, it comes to 1.02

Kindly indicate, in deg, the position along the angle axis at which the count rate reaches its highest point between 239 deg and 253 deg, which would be 242.0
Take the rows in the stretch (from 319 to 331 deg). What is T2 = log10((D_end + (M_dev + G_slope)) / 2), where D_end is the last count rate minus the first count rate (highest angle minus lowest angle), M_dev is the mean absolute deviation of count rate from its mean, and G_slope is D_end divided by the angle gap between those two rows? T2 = -1.18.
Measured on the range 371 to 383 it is -1.00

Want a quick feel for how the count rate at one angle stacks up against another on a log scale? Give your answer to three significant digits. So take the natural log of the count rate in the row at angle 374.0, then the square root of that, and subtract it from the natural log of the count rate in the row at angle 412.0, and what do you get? 0.237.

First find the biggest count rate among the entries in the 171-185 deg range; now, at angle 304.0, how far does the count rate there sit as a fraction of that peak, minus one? -0.11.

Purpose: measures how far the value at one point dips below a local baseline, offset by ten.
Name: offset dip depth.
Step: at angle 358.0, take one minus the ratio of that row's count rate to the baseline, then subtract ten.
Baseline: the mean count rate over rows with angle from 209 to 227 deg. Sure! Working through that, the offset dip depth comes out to -9.88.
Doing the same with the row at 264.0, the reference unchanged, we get -10.01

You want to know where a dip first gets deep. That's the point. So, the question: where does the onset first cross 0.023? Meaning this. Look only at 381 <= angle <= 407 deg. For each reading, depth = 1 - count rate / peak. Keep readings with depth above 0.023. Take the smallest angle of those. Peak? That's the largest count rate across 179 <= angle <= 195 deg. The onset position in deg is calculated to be 382.0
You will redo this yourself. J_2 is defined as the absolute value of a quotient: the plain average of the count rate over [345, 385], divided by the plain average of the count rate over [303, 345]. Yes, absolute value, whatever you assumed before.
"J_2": 1.00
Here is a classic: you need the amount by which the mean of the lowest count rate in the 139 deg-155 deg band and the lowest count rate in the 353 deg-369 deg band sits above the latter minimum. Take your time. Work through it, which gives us 0.19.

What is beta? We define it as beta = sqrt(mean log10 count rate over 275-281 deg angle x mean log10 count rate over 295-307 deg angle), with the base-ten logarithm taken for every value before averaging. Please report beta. 0.637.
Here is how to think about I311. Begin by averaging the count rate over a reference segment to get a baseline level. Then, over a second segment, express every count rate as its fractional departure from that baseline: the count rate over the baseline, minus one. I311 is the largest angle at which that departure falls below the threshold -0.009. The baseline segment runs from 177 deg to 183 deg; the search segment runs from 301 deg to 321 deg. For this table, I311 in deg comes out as 320.0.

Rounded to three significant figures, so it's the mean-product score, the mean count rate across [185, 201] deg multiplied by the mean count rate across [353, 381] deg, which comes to 18.4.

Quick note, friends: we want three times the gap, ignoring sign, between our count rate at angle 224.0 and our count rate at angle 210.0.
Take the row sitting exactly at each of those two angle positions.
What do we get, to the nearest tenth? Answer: 0.0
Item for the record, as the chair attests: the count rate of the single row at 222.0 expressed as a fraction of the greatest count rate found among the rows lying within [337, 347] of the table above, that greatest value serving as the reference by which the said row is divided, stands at 1.13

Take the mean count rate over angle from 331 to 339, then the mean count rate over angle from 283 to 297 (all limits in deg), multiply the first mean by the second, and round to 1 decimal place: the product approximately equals 17.5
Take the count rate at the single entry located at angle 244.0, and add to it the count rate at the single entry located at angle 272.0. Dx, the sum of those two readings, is 9.10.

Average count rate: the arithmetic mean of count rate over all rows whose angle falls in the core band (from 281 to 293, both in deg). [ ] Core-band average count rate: 4.415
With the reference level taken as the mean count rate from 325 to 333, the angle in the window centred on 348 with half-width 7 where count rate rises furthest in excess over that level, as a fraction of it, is 342.0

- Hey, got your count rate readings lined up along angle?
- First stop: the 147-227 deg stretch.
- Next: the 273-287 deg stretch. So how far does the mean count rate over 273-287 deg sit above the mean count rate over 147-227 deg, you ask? 0.0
